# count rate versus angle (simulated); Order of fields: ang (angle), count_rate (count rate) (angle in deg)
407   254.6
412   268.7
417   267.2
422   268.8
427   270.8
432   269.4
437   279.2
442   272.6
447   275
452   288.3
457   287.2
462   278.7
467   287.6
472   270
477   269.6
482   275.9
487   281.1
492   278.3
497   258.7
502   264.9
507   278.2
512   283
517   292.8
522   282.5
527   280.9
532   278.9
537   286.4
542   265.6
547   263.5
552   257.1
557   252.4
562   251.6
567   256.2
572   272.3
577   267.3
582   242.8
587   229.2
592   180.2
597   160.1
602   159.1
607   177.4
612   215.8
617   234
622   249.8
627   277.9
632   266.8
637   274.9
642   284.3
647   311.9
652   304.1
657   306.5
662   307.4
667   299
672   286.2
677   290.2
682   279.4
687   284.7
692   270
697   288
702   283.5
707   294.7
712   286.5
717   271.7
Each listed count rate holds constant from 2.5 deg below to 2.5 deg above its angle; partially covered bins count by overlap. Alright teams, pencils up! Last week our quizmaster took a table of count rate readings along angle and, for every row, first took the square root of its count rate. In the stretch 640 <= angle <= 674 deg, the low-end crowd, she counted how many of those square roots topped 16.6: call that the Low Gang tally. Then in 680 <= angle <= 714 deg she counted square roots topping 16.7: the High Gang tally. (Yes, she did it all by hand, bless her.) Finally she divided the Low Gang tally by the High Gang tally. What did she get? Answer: 1.2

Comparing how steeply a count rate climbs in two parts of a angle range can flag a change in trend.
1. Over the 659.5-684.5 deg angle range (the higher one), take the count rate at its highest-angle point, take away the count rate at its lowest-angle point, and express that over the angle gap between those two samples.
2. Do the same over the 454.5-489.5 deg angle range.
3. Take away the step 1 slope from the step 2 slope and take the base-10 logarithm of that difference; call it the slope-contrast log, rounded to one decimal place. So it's 0.1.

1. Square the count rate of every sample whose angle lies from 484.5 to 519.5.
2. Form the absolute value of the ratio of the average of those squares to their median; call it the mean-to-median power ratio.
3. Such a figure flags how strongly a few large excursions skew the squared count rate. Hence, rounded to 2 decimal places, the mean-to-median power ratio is 0.99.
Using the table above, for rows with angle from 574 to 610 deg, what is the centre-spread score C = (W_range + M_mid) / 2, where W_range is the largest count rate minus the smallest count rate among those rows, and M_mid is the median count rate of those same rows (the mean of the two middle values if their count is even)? 144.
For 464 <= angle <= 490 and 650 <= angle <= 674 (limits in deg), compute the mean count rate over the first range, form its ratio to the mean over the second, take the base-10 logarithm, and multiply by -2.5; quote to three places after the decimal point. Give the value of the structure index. 0.090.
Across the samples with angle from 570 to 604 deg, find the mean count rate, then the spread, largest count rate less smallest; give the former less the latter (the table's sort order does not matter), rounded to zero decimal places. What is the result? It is 103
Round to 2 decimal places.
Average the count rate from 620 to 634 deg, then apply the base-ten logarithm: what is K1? 2.42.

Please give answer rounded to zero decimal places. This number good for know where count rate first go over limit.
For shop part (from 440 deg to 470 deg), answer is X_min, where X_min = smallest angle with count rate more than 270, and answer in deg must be 442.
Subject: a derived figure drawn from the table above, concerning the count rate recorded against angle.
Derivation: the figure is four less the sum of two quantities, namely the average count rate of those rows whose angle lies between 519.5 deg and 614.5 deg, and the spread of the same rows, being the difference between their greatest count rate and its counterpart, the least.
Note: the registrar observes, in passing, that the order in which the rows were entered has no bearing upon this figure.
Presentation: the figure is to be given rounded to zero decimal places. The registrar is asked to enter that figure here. -364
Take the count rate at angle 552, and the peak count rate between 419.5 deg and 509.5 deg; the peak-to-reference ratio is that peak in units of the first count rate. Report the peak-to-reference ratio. 1.12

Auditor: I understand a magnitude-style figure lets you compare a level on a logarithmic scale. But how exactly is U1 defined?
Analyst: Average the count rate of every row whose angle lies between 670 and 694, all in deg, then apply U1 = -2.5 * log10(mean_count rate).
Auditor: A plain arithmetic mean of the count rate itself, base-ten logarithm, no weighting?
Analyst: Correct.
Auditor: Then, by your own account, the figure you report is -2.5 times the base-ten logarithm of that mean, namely -6.13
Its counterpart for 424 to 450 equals -6.09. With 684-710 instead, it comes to -6.13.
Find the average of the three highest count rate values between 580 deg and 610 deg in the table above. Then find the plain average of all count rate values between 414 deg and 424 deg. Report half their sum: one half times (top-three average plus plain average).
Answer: 243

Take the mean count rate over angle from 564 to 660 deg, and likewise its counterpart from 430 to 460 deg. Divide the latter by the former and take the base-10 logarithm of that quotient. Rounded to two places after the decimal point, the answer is 0.05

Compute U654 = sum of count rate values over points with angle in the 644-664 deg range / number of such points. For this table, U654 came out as 307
